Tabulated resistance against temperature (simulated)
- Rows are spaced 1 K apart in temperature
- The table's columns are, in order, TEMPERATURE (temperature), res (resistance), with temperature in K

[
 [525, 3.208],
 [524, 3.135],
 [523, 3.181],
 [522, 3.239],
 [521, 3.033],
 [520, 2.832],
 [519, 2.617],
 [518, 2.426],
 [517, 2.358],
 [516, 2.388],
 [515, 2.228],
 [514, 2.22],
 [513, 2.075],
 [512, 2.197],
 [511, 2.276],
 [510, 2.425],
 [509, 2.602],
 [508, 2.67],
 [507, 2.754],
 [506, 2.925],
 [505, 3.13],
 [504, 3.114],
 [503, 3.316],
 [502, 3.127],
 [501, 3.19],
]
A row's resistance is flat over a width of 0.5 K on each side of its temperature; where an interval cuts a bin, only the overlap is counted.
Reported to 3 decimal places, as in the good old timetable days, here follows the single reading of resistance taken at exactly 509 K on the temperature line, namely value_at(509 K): 2.602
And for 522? 3.239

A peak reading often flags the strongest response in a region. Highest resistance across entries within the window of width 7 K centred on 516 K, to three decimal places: 2.617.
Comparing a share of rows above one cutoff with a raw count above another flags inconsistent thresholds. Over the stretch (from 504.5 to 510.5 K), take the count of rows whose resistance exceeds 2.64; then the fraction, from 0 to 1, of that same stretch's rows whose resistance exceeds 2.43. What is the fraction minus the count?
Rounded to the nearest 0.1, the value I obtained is -3.2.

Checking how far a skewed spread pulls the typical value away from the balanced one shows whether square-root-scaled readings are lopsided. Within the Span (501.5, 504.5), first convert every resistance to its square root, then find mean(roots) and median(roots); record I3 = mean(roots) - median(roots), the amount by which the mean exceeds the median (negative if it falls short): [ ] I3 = 0.016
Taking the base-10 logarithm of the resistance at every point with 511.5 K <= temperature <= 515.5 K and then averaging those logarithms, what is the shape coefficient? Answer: 0.34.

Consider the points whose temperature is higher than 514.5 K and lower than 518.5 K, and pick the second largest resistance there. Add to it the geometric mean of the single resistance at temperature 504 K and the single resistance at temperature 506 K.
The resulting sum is 5.41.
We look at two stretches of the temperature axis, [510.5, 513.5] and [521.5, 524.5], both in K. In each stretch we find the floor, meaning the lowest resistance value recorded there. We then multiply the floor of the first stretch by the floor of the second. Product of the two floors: 6.5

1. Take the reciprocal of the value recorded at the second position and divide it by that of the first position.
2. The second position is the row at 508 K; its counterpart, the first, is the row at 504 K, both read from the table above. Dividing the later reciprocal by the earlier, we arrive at 1.17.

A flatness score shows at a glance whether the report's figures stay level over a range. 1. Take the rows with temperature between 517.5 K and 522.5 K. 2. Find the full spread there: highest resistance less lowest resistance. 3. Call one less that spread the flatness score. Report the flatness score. 0.19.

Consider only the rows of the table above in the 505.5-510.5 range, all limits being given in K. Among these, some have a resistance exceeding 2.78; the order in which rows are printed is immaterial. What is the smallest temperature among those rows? 506 K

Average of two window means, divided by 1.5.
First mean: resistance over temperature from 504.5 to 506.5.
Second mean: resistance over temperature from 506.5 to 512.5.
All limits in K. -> 1.84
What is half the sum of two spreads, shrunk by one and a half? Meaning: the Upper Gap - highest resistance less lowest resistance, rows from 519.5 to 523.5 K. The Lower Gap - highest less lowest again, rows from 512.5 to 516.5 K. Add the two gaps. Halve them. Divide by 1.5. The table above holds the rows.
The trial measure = 0.24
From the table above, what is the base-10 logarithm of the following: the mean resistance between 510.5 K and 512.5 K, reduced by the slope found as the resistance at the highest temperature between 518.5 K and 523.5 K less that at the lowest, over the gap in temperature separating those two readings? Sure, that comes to 0.321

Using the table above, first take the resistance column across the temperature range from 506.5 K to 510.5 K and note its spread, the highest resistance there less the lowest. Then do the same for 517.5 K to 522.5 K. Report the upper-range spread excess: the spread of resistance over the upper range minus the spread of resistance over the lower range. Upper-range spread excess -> 0.5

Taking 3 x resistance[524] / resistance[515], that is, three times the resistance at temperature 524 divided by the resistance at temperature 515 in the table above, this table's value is 4.2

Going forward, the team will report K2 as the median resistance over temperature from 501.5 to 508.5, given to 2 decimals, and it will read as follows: 3.11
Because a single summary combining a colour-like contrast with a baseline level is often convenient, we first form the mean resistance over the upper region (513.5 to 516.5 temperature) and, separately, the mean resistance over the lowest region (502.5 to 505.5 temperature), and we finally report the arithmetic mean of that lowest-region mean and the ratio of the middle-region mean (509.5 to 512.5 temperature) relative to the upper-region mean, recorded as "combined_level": 2.10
